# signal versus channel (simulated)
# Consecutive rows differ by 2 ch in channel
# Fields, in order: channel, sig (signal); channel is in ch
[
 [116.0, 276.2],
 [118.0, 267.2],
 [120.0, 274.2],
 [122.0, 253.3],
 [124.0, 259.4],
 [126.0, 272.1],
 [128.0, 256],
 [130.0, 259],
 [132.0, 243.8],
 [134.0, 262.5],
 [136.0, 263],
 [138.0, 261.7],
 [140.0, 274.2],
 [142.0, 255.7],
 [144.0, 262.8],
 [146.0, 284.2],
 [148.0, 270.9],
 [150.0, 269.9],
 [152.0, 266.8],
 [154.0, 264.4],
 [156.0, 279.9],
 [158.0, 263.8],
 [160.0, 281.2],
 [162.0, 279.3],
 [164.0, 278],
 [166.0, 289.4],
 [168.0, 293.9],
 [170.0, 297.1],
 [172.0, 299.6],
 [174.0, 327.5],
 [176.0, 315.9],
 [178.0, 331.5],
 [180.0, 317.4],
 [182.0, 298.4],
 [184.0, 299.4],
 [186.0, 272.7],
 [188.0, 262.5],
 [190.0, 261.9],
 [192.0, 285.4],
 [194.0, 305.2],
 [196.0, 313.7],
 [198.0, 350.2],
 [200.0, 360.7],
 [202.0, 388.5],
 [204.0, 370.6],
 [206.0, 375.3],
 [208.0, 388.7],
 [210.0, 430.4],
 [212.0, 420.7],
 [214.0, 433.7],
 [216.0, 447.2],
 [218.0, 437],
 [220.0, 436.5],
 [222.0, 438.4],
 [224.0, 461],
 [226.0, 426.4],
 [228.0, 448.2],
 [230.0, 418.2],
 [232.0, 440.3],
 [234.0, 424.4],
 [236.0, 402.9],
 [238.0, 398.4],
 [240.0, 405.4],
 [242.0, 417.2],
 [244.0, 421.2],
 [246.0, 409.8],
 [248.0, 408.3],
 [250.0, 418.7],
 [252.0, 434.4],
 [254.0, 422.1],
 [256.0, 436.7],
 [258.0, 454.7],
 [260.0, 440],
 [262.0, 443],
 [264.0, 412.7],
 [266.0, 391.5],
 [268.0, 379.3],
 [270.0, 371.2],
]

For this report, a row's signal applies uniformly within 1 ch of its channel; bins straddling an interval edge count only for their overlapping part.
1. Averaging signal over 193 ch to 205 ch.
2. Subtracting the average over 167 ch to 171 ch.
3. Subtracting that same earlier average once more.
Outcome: -243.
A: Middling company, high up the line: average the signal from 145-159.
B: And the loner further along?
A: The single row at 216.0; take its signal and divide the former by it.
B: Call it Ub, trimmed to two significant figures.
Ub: 0.61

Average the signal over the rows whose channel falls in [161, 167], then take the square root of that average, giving 16.8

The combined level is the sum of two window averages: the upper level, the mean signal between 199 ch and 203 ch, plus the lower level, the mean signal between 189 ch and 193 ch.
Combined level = 648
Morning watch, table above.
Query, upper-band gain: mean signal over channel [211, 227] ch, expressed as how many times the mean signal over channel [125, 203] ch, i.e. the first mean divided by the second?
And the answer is 1.52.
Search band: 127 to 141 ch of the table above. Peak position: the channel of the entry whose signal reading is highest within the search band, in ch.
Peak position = 140.0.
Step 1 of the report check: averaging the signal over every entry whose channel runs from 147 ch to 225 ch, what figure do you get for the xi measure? 332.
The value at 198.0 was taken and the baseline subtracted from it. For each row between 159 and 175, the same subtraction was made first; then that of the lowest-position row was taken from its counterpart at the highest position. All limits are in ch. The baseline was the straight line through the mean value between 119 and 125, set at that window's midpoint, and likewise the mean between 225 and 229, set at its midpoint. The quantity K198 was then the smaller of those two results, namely -39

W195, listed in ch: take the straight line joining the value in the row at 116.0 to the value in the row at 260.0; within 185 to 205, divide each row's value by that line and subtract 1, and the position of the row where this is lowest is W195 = 190.0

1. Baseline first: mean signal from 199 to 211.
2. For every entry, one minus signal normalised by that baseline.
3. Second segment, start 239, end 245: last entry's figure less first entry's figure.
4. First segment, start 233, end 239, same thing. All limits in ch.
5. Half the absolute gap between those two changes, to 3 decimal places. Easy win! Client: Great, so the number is 0.054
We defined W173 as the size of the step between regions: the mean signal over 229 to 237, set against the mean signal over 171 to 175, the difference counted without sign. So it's 108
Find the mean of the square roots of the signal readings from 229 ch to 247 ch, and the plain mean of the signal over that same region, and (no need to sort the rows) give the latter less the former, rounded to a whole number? 395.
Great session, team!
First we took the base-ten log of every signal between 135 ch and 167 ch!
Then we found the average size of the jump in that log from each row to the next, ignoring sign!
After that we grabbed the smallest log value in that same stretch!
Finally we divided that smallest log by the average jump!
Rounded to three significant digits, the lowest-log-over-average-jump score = 157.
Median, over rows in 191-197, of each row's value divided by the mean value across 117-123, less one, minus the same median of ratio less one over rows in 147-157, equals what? 0.1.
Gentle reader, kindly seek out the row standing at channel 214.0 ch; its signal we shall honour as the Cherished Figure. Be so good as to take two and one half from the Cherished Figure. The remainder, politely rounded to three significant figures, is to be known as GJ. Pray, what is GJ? 431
